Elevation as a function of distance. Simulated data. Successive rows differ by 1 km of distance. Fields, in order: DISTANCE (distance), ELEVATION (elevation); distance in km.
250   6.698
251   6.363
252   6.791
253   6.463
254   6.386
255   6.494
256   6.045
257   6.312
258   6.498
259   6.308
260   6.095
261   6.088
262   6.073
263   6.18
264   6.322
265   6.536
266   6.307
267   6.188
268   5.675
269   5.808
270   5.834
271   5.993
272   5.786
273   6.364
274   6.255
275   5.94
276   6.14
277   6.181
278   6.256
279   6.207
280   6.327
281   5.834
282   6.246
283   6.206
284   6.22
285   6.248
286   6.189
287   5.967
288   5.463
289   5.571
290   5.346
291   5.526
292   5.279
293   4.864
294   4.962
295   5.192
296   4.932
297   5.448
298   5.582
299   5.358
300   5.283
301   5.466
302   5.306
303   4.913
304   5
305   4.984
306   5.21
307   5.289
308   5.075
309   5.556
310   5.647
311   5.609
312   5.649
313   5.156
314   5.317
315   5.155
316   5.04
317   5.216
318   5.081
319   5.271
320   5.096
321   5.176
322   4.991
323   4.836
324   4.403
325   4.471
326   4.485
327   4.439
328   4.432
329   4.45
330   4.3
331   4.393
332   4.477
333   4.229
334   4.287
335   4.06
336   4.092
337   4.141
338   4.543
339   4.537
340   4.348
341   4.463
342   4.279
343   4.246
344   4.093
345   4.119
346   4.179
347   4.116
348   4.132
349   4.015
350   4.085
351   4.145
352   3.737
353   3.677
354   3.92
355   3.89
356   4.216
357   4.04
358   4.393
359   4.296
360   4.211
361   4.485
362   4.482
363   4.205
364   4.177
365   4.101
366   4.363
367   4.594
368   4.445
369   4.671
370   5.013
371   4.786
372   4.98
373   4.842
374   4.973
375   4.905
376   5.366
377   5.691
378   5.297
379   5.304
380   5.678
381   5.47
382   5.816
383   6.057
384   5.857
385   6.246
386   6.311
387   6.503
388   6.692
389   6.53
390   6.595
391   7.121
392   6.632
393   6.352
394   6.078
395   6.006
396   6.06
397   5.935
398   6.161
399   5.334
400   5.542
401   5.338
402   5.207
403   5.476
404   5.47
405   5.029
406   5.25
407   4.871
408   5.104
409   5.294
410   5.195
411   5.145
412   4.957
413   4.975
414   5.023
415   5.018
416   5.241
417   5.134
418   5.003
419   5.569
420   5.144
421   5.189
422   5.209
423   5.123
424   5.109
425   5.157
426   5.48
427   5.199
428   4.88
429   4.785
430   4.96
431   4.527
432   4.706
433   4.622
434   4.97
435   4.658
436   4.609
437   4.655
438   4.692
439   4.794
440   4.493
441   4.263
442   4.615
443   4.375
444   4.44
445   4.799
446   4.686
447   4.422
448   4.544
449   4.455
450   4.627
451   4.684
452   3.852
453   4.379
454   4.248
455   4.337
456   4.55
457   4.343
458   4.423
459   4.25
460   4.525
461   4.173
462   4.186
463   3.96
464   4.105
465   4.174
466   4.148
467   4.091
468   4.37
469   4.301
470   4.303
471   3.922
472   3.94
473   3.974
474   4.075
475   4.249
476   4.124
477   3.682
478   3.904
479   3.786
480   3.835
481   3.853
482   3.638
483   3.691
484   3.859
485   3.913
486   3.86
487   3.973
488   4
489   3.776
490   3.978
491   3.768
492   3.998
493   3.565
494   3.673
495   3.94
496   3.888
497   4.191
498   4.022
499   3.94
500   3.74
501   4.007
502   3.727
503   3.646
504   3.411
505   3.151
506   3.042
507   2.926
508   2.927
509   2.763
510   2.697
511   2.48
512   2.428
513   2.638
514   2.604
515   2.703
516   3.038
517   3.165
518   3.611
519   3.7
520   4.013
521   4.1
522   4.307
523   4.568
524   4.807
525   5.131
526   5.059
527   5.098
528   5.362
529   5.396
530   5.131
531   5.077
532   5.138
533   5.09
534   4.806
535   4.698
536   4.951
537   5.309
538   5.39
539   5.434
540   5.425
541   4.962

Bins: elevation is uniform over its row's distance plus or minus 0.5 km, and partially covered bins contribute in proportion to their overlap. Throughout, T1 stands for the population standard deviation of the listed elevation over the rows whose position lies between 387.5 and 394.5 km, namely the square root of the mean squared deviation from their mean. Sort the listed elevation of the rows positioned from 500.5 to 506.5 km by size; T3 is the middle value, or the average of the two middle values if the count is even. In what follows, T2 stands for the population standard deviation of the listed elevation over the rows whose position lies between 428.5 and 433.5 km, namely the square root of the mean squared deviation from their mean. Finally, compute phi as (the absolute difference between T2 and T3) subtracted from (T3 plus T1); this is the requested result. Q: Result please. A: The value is 0.44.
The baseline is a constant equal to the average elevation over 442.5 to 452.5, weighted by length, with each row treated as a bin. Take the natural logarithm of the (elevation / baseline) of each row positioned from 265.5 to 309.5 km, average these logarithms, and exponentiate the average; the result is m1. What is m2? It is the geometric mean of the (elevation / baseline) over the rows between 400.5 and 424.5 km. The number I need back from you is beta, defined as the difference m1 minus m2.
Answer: 0.11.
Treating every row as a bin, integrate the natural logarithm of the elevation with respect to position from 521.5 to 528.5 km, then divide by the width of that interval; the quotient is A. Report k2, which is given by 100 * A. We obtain 159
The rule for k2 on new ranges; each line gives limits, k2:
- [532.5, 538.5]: 162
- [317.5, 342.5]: 151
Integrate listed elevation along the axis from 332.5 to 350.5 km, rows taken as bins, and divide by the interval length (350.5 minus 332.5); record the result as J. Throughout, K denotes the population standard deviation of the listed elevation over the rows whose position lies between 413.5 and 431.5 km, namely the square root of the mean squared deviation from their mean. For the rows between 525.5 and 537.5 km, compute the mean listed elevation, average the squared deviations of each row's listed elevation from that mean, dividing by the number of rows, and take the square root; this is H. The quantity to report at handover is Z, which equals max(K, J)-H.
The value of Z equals 4.02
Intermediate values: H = 0.20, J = 4.22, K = 0.228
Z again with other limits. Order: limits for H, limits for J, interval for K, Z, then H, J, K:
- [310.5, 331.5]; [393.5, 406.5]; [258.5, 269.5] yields 5.19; 0.42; 5.61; 0.231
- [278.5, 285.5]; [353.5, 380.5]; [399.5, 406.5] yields 4.49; 0.15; 4.64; 0.168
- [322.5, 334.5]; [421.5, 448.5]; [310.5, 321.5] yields 4.62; 0.14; 4.77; 0.194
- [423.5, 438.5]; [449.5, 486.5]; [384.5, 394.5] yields 3.85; 0.26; 4.12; 0.274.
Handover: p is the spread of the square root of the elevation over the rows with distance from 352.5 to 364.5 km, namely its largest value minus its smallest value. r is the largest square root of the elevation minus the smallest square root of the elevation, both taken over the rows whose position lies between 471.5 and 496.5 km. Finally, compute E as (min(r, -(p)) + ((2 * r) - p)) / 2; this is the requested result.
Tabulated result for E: -0.027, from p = 0.20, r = 0.2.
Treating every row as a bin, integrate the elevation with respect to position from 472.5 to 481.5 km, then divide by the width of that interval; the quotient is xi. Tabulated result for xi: 3.9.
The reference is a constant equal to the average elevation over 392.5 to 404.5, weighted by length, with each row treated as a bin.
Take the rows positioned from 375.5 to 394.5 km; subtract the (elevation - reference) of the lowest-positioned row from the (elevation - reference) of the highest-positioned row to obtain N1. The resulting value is 0.71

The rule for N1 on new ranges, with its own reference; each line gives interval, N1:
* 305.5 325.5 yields -0.74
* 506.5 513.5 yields -0.29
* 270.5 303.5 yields -1.08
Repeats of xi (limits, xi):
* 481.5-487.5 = 3.8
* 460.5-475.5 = 4.1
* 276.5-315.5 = 5.5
